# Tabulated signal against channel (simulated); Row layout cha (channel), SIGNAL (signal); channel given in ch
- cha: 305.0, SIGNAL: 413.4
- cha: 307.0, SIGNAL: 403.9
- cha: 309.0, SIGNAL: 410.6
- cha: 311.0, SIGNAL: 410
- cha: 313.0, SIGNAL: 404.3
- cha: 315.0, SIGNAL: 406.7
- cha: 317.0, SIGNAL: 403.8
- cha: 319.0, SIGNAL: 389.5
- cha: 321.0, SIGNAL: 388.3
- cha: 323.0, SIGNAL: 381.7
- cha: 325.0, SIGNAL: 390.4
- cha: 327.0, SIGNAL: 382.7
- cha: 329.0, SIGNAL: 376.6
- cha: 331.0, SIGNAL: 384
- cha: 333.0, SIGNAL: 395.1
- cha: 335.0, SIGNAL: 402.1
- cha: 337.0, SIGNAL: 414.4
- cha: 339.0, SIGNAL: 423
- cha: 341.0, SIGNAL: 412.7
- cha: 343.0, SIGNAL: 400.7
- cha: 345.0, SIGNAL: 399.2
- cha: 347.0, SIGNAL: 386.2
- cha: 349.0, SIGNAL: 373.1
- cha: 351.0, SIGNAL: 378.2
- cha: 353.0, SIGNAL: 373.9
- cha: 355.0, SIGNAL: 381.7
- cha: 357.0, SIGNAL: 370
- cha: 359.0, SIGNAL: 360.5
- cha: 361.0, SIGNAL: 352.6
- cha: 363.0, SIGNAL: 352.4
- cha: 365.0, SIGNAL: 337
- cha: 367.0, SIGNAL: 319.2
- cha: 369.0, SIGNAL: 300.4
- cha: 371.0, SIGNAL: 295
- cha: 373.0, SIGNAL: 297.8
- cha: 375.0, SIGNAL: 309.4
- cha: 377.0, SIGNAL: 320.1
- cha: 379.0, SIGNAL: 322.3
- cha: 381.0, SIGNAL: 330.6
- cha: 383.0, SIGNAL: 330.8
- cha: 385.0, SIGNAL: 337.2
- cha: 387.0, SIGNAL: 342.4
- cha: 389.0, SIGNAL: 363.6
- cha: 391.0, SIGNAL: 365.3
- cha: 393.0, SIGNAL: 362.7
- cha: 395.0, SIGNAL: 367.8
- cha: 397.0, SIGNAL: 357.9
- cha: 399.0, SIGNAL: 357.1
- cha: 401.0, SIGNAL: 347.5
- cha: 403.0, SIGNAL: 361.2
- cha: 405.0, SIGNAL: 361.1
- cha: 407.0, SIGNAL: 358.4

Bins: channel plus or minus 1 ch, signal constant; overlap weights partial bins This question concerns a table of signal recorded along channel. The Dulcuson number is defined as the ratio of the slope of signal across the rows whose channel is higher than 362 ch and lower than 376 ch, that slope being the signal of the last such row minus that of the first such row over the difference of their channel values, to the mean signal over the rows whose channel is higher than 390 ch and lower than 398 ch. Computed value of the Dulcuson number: -0.010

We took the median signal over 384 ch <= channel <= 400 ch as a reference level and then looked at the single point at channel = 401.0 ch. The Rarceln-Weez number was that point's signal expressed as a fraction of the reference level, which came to 0.96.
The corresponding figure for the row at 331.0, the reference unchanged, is 1.07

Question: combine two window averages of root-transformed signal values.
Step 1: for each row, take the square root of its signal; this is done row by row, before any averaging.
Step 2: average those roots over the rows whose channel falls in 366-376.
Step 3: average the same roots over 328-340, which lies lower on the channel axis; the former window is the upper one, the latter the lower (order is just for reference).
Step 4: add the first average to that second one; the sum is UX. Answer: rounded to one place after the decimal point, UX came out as 37.4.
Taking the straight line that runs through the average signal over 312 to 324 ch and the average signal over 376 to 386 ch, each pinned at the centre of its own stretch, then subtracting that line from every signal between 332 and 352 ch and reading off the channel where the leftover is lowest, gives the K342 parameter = 349.0 ch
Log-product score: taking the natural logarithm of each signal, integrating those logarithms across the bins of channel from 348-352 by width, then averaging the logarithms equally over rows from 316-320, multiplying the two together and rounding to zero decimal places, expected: 142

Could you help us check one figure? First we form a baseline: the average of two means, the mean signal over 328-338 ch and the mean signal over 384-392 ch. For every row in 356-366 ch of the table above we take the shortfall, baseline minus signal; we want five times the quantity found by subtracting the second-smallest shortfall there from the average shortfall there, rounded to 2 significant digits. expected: 30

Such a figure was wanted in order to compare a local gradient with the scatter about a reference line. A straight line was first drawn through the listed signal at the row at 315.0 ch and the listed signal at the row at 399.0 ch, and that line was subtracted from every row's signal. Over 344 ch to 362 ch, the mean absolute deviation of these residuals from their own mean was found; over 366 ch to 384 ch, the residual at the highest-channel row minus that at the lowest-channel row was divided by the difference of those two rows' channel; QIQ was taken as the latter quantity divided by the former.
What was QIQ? 0.16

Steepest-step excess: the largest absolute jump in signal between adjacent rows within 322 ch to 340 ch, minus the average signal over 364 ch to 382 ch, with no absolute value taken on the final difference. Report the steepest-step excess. -302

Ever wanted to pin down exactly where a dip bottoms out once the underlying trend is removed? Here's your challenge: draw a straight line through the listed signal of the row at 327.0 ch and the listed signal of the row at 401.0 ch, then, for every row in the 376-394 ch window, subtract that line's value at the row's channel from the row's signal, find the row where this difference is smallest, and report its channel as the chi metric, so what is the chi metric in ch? 377.0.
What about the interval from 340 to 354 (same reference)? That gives 349.0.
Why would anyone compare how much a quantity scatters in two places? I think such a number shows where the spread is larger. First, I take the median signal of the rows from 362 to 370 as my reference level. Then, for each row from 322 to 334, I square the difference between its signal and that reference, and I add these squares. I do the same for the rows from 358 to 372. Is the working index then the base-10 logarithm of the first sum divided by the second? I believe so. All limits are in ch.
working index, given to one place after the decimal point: 0.7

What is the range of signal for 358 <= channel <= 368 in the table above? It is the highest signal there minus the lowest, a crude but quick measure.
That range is 41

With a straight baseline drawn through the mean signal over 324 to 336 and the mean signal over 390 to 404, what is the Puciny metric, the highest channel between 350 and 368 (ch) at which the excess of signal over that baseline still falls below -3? 367.0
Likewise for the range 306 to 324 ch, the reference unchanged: 323.0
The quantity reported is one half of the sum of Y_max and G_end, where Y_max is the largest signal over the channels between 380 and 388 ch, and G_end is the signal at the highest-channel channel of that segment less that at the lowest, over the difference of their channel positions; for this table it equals 172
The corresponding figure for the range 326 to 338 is 209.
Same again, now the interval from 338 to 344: 209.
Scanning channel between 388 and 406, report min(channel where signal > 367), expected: 395.0 ch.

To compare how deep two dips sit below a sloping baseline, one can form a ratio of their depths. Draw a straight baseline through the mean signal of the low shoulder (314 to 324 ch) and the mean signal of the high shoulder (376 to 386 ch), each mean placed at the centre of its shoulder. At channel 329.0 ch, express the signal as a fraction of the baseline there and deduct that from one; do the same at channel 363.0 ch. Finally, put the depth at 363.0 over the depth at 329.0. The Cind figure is -0.8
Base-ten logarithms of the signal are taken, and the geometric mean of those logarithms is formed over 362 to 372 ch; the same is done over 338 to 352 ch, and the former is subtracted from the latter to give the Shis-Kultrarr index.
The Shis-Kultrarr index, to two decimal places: 0.09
